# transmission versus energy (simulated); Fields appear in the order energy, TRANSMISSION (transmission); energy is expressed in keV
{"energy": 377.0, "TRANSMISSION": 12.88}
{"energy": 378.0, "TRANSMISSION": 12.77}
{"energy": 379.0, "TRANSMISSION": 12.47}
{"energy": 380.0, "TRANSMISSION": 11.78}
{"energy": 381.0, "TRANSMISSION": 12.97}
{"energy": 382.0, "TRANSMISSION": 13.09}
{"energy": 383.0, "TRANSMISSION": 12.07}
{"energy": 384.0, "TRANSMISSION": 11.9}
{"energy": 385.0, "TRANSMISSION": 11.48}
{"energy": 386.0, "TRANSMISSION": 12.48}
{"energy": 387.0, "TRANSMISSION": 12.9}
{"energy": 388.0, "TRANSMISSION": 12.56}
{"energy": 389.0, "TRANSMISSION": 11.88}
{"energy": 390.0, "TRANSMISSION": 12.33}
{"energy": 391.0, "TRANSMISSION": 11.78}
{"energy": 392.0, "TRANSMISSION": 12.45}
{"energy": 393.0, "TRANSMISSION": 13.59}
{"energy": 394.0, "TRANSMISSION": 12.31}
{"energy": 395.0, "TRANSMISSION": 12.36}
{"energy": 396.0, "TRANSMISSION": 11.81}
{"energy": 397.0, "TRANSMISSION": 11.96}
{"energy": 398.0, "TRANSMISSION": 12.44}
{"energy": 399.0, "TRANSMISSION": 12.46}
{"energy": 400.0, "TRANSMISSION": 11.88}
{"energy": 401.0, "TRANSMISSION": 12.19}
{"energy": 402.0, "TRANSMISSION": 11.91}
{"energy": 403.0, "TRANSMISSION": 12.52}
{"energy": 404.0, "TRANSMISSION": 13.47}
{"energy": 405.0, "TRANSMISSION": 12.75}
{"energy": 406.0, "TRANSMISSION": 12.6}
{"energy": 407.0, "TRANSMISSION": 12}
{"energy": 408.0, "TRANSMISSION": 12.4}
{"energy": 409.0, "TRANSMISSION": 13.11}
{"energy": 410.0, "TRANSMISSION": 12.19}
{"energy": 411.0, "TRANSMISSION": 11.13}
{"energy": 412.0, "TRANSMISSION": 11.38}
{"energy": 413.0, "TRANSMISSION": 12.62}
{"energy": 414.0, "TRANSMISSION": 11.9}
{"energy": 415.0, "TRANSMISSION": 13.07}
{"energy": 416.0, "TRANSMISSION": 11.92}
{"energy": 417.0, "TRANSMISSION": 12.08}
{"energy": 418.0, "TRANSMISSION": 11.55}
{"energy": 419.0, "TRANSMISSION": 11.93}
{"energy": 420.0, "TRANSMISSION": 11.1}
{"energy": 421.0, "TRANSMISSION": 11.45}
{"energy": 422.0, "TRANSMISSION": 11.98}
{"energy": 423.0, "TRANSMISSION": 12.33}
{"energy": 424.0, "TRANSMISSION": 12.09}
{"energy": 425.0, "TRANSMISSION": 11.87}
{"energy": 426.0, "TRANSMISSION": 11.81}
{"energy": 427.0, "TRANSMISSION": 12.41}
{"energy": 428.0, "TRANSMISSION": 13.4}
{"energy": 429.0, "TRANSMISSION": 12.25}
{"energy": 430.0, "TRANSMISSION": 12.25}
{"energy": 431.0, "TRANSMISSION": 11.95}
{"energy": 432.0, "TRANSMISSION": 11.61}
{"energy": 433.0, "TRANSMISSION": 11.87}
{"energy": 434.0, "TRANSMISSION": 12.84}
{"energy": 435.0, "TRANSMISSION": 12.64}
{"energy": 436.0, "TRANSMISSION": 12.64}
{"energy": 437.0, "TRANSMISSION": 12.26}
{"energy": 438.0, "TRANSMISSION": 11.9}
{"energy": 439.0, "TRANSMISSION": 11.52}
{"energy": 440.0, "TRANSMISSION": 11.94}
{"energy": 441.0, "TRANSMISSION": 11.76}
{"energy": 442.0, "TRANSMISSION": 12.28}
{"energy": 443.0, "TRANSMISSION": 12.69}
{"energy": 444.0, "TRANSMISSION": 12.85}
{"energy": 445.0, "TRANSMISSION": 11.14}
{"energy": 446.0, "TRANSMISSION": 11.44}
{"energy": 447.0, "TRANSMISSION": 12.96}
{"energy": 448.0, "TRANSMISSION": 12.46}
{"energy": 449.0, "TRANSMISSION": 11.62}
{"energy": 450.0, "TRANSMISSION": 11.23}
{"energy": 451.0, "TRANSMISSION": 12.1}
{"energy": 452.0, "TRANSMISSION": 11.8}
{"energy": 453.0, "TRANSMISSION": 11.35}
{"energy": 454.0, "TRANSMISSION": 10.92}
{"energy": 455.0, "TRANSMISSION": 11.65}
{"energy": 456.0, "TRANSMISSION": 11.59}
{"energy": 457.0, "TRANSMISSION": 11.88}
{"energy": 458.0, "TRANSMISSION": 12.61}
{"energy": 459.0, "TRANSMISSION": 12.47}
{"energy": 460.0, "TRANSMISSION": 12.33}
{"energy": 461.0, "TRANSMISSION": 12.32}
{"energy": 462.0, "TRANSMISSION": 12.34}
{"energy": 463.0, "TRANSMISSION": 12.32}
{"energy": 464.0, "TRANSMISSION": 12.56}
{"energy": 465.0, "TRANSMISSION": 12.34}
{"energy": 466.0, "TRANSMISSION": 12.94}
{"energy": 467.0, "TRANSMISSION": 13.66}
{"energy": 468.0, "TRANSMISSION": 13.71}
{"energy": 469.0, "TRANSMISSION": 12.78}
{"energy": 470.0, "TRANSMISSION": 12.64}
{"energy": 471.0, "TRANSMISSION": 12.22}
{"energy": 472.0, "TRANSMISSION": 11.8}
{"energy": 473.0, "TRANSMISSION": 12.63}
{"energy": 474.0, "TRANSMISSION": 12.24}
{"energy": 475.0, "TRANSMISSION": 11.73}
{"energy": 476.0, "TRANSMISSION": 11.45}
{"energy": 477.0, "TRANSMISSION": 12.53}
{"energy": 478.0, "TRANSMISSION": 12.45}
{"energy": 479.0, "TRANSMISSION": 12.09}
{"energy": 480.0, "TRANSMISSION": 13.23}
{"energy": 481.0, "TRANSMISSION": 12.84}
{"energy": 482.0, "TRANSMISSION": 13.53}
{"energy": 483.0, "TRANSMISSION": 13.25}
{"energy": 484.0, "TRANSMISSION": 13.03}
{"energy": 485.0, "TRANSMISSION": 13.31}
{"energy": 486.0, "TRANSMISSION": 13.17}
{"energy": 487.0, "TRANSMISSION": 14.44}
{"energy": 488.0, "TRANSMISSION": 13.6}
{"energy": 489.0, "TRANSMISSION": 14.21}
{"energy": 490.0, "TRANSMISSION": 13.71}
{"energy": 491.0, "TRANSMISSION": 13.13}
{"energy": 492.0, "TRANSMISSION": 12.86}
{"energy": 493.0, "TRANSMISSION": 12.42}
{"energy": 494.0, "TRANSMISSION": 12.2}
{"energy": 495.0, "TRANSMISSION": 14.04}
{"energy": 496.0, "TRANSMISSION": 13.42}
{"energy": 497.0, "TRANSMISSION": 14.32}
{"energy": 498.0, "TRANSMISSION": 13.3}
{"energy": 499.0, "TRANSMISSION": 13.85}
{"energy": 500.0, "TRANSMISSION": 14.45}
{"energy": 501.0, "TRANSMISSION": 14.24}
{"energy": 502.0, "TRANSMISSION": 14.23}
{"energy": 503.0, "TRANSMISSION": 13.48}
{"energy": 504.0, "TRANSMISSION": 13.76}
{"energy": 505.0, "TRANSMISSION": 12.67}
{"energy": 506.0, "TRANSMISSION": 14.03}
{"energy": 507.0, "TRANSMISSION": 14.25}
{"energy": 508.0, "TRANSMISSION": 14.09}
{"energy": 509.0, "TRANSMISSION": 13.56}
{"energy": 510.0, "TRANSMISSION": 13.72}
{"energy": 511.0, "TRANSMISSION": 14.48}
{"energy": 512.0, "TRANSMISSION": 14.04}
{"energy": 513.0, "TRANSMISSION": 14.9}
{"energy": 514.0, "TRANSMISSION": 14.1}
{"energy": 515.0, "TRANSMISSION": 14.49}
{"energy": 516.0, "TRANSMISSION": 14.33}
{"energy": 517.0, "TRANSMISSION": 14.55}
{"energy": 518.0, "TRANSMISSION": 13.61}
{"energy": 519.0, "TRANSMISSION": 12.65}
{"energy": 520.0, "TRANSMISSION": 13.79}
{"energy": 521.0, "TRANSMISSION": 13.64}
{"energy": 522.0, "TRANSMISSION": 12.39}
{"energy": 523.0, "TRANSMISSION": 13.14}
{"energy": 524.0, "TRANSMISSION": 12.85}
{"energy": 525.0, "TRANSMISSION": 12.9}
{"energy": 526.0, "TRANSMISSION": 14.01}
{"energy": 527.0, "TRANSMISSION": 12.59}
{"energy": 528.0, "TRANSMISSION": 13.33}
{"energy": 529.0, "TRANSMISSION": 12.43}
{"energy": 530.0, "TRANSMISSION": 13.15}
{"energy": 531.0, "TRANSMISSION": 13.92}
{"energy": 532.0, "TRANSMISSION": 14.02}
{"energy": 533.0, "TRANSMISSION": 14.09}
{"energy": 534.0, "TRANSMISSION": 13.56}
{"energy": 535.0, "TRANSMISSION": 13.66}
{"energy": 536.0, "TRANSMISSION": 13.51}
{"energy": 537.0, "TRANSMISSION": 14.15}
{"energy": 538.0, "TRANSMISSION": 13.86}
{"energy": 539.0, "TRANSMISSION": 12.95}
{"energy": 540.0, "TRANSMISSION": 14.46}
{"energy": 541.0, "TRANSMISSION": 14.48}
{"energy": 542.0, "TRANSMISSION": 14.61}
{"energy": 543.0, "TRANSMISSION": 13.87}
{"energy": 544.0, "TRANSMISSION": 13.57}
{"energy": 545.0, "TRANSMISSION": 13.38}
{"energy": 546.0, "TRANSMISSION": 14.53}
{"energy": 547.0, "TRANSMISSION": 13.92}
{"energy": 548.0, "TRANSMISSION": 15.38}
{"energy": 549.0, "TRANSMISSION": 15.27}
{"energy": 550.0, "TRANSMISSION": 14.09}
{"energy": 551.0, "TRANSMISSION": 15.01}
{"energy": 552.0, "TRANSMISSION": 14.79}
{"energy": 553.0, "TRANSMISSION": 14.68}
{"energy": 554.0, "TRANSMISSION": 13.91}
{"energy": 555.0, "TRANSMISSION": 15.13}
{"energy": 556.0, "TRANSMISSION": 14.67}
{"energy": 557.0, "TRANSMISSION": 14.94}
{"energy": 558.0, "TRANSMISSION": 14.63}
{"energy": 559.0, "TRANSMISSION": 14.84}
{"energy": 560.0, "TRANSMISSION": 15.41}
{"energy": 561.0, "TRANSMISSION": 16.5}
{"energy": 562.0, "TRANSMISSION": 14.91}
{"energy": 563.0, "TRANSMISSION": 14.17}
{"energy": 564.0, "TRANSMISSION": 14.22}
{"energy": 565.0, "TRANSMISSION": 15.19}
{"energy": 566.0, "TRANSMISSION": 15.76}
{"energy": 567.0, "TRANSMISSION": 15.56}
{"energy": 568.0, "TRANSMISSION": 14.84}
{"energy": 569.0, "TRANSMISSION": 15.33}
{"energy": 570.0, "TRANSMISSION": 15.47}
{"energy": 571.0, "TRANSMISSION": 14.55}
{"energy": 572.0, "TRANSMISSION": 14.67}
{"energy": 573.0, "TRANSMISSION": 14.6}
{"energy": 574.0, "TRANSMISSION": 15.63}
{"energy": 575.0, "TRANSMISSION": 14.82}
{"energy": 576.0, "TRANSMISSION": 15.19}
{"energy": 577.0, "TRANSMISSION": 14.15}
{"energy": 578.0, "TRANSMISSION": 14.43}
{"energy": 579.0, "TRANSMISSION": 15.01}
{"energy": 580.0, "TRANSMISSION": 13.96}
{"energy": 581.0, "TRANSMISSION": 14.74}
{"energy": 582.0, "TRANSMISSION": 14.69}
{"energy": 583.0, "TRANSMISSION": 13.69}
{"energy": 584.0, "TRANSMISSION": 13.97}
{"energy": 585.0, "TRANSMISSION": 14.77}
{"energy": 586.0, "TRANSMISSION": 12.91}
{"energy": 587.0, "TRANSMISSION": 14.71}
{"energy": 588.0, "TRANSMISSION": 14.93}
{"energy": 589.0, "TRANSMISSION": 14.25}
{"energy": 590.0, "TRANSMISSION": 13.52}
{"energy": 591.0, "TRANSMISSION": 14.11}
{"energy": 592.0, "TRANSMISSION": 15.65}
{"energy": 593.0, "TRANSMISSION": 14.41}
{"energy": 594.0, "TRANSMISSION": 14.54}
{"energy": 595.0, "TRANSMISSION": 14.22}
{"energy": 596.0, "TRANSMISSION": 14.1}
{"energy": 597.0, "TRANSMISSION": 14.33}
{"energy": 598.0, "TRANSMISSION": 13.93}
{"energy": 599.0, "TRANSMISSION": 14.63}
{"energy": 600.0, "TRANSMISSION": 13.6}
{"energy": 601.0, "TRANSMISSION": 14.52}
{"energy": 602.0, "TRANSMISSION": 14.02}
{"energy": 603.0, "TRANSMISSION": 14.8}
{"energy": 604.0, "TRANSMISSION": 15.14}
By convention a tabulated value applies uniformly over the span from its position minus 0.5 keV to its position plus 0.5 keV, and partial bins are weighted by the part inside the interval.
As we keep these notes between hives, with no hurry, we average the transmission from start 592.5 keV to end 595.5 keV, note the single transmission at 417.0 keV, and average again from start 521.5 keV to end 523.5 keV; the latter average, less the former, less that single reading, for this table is -13.7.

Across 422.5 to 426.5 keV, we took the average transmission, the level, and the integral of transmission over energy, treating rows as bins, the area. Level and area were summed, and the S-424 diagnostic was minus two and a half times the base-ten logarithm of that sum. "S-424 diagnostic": -4.45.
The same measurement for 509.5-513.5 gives -4.63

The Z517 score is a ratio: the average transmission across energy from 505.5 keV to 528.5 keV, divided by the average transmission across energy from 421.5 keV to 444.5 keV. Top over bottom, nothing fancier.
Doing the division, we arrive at 1.12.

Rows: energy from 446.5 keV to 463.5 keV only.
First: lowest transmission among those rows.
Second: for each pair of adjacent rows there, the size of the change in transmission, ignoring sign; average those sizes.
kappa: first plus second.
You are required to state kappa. 11.3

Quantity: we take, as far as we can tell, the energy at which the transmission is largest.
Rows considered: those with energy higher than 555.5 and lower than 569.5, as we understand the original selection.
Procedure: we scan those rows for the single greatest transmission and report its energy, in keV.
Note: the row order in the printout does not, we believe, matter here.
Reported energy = 561.0 keV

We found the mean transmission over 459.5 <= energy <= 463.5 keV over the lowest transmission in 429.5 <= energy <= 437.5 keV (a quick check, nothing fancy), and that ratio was 1.06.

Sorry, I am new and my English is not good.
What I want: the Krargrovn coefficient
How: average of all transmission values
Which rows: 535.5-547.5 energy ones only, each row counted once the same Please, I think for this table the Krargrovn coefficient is 13.9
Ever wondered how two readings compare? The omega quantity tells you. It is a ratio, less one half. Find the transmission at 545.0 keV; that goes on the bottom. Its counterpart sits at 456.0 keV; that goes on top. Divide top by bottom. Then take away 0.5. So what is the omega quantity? 0.37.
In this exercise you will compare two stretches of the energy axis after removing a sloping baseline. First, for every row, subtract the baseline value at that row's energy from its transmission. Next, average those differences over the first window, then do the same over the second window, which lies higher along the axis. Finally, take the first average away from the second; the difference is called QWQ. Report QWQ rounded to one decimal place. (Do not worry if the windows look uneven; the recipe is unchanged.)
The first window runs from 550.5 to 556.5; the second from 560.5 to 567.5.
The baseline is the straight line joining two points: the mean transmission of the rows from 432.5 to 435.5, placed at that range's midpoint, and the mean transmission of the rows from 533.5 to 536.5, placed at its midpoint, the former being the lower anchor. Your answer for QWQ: 0.4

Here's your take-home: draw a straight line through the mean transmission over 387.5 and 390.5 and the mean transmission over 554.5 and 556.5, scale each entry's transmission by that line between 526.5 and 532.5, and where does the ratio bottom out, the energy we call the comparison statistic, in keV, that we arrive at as 529.0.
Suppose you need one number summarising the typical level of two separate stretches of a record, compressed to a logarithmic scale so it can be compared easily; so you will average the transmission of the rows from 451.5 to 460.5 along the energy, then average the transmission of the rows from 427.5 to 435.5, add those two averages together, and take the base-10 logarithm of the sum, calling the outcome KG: 1.38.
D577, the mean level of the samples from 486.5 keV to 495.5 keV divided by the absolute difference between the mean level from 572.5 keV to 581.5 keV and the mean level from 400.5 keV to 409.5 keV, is 6.2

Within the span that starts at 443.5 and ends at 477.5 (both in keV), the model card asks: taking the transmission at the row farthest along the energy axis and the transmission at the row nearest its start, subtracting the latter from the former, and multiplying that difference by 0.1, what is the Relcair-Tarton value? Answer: -0.03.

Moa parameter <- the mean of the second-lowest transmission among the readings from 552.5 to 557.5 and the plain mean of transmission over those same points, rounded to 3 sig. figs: 14.7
